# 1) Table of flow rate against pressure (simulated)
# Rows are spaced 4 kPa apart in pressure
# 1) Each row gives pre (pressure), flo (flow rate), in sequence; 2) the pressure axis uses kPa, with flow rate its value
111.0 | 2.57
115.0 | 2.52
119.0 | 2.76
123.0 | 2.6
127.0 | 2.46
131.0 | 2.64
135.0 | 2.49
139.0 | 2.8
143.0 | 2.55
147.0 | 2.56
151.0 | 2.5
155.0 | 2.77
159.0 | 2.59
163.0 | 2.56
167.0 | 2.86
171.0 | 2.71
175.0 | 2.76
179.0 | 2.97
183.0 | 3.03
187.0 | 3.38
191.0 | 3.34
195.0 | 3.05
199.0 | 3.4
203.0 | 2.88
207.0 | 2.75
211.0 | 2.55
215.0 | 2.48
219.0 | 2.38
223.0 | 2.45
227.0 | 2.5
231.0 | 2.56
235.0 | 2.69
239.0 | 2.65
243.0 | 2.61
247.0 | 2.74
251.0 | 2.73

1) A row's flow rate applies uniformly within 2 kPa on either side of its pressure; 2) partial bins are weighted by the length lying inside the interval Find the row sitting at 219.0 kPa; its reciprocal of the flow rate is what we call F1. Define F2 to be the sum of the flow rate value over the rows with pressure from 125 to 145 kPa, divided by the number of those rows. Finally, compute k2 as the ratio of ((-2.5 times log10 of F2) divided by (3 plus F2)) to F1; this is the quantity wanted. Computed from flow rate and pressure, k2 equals -0.44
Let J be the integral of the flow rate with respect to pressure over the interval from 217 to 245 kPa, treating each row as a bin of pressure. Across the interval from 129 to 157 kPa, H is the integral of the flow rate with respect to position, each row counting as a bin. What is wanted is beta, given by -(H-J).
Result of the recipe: -2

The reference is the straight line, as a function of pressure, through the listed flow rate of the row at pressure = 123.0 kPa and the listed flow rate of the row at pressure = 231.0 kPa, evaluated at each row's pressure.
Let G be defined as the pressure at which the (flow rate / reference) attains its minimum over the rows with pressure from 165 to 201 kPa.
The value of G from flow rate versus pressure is 171.0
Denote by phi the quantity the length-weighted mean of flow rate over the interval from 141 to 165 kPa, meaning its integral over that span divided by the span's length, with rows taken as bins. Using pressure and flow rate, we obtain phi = 2.59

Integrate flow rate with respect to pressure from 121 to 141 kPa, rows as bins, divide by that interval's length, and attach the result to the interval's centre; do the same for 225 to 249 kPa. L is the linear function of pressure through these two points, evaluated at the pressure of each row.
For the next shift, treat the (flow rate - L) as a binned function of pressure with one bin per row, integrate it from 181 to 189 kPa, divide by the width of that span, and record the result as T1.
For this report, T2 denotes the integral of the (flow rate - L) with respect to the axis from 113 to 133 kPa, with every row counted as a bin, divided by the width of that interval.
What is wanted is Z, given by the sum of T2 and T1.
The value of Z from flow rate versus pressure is 0.6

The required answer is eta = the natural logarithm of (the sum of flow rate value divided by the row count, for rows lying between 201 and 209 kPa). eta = 1.03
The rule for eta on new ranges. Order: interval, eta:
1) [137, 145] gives 0.98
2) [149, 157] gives 0.97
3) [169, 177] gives 1.01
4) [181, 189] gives 1.16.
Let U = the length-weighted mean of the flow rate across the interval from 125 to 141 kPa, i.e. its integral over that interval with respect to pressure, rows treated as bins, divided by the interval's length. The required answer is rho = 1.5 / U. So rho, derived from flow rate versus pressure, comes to 0.577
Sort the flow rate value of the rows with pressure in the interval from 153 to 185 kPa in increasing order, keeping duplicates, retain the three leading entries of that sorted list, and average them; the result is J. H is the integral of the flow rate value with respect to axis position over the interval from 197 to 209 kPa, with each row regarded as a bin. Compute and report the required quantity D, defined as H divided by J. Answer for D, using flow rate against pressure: 14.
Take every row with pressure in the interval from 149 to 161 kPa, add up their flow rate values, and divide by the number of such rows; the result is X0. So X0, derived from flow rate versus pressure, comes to 2.6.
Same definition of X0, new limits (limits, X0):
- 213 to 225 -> 2.4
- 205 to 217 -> 2.6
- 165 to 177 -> 2.8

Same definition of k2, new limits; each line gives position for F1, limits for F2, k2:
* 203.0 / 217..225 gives -0.51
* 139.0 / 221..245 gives -0.52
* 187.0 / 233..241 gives -0.64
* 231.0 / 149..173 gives -0.48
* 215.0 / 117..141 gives -0.46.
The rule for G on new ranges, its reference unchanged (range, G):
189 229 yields 219.0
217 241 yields 219.0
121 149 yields 127.0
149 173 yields 151.0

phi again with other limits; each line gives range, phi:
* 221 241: 2.57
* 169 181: 2.81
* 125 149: 2.58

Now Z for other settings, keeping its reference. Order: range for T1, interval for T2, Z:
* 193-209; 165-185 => 0.7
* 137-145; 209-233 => -0.1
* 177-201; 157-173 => 0.7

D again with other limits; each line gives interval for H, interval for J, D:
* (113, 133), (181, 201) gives 17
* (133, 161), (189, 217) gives 28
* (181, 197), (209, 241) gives 21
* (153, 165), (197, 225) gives 13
